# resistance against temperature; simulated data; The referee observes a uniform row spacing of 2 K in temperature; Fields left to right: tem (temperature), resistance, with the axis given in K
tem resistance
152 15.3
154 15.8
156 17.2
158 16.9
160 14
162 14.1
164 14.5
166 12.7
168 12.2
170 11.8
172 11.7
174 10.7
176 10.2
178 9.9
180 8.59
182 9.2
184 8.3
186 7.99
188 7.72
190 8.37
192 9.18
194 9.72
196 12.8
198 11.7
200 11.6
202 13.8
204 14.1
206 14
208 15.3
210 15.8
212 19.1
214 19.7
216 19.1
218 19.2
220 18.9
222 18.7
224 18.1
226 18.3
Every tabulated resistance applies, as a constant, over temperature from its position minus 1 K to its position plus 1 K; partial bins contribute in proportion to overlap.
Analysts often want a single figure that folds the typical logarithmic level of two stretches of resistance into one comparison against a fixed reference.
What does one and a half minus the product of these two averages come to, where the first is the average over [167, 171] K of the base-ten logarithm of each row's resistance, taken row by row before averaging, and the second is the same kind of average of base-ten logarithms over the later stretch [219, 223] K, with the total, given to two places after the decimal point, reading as 0.13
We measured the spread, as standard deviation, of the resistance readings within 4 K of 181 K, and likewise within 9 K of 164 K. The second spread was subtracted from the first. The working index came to -1.3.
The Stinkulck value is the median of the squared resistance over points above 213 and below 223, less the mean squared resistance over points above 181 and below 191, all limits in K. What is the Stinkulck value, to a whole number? 295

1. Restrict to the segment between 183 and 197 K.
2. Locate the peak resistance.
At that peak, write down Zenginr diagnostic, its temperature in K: 196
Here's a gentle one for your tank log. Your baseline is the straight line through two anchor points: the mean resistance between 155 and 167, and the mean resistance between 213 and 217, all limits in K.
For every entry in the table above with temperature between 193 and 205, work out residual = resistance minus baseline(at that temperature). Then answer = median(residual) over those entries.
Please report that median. -6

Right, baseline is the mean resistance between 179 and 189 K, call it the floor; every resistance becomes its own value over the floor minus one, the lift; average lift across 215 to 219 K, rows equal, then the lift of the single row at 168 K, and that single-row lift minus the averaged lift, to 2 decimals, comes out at -0.83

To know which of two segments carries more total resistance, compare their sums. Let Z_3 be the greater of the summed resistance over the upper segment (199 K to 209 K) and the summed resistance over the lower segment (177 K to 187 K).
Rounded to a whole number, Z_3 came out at 69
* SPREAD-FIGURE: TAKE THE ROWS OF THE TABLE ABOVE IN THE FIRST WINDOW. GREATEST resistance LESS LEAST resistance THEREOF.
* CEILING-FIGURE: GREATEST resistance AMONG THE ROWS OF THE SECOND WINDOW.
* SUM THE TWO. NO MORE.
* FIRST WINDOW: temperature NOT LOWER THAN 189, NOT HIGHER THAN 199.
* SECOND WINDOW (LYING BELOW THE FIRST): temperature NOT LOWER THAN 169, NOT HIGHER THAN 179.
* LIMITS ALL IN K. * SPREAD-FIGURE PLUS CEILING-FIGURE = 16.2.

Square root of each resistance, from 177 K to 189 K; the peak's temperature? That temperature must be 178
